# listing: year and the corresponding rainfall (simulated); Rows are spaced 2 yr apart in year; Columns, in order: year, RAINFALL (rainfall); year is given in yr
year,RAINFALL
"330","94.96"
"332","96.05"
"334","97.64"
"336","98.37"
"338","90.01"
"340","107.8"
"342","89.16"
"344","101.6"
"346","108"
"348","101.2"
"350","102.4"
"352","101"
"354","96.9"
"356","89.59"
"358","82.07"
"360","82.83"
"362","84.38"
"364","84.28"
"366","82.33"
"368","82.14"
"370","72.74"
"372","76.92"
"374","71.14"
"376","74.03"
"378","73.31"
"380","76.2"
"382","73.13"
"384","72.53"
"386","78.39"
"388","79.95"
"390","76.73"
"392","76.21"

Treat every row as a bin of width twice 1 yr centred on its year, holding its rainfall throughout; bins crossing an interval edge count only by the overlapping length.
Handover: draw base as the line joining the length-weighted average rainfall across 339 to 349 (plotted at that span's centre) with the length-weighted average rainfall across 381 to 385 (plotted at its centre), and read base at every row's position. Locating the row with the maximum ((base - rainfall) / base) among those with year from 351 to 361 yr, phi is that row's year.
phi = 358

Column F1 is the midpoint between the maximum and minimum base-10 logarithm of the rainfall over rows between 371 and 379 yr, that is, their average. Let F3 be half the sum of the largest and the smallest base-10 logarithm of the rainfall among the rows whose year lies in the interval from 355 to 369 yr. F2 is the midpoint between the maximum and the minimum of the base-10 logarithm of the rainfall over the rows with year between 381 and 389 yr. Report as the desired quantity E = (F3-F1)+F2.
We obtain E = 1.95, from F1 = 1.87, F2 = 1.88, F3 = 1.93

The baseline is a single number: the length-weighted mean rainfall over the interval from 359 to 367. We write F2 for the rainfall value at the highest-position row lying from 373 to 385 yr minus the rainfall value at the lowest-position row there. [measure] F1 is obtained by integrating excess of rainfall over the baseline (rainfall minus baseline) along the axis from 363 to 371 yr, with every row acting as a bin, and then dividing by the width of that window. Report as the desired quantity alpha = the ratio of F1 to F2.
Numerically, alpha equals -2.2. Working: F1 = -3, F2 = 1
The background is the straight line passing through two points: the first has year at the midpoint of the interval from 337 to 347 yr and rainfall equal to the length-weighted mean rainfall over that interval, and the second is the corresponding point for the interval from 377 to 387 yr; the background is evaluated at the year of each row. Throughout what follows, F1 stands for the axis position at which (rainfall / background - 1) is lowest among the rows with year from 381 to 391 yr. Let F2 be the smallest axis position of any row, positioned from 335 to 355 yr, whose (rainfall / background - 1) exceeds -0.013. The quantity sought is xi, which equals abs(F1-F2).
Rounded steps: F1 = 382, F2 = 340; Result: 42 yr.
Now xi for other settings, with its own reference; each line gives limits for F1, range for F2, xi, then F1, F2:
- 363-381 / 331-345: 30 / 370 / 340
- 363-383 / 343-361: 26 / 370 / 344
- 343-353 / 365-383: 36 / 344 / 380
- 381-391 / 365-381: 2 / 382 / 380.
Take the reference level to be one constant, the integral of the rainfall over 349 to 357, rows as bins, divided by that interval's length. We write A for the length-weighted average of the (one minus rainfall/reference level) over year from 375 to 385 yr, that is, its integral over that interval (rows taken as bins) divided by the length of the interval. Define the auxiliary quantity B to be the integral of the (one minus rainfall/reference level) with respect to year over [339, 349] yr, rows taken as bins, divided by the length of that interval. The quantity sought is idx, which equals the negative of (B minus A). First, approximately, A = 0.24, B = -0.04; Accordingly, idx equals 0.28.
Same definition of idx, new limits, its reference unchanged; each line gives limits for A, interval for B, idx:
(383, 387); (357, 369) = 0.08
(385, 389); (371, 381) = -0.05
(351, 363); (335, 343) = 0.07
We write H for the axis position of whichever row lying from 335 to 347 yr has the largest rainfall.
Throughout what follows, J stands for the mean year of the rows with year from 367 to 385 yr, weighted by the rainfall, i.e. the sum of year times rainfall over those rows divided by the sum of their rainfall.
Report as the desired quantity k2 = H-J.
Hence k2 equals -29.9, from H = 346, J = 375.9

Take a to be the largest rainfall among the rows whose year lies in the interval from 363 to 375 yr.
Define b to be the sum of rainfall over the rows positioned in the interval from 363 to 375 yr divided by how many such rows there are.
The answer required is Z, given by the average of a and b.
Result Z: 81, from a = 84.28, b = 78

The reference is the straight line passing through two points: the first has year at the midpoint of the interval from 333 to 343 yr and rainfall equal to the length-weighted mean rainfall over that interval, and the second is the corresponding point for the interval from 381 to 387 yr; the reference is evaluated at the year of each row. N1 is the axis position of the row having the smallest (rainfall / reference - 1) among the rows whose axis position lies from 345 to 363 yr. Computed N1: 358 yr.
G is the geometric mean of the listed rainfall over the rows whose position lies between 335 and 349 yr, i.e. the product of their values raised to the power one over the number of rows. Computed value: 99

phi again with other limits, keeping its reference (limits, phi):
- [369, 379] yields 370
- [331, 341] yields 338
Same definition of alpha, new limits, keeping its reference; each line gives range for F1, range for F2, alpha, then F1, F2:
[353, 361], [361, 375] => -0.3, 4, -13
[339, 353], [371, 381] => -25.2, 18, -1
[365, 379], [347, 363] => 0.4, -7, -17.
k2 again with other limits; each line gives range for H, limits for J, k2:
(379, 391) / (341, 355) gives 40.0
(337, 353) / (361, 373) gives -20.9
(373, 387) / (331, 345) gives 48.0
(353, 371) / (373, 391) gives -28.1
